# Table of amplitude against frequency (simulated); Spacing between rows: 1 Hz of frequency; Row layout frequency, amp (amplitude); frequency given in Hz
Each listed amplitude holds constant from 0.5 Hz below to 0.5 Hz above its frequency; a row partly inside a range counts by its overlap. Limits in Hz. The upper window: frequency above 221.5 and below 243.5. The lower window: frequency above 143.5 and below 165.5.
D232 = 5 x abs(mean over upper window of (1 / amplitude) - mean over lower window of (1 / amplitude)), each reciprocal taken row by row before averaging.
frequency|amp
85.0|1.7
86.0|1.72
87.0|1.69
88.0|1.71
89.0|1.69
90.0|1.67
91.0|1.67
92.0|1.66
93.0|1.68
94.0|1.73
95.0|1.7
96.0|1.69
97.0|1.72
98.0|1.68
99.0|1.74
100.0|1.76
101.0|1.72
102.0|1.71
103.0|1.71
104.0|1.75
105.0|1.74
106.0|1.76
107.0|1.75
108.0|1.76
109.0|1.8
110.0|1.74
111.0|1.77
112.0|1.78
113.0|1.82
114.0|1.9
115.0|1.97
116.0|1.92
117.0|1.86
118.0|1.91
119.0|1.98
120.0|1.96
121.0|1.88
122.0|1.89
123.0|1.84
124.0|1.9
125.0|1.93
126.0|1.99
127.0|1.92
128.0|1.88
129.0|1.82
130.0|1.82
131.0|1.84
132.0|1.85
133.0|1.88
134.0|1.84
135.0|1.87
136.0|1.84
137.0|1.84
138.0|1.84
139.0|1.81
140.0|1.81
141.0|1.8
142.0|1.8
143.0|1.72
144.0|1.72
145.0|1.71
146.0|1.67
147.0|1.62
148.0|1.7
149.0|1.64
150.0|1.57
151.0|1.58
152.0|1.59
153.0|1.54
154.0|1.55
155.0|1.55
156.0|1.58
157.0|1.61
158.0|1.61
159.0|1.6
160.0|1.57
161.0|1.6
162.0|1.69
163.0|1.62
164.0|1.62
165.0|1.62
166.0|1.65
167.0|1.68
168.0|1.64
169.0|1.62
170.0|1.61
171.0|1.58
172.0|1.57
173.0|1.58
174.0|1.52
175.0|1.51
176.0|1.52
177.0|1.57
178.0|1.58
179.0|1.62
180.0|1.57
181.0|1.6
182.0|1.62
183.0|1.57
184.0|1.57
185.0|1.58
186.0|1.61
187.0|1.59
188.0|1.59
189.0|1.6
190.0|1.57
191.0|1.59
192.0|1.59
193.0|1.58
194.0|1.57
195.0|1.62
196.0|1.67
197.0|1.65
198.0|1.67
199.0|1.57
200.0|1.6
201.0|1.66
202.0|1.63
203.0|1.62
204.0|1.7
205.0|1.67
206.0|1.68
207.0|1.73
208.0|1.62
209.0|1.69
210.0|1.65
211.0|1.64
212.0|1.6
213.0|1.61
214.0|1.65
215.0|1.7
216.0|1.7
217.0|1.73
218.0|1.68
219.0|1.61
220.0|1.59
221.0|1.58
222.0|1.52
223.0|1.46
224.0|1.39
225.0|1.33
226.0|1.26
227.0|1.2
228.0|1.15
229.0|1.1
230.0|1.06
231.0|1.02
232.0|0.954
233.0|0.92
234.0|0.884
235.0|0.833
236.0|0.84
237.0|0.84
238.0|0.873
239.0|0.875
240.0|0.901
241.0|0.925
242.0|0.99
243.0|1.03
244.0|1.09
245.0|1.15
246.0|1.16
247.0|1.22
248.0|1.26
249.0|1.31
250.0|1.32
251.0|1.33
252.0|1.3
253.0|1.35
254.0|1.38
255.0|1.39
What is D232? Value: 1.78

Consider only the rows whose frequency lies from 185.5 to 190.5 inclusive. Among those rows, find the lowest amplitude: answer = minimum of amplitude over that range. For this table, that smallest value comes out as 1.57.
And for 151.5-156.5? 1.54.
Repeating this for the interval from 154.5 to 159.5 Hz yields 1.55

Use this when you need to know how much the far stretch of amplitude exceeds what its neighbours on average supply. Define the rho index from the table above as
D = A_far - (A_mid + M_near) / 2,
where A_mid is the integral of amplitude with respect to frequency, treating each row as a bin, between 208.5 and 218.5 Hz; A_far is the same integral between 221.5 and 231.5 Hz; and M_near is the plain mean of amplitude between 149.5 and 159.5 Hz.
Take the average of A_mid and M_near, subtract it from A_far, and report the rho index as 3.4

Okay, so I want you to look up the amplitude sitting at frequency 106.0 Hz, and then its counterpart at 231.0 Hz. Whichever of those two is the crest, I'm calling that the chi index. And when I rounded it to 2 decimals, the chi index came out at 1.76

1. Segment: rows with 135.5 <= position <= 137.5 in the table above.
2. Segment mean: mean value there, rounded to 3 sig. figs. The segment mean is 1.84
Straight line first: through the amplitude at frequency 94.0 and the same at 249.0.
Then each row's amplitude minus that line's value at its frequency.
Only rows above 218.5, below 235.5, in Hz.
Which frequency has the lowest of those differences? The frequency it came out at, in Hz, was 235.0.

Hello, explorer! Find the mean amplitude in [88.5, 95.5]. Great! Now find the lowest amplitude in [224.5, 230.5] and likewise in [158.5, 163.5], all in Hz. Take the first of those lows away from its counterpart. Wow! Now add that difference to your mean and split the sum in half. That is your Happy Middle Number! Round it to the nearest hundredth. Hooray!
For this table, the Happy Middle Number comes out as 1.10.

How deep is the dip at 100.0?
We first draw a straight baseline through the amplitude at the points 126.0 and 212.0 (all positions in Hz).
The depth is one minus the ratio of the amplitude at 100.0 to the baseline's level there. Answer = 0.17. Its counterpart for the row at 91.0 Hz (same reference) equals 0.22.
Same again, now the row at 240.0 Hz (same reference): 0.39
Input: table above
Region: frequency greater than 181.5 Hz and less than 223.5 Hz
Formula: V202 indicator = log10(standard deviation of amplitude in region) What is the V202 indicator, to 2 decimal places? -1.26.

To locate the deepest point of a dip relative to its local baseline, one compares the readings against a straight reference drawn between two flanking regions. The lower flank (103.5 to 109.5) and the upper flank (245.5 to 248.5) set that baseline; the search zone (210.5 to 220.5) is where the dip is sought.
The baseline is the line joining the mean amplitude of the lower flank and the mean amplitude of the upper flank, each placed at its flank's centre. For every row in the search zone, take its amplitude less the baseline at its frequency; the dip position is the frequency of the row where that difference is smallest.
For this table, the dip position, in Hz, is 212.0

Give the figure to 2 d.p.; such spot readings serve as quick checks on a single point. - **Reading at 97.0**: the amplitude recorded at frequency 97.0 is 1.72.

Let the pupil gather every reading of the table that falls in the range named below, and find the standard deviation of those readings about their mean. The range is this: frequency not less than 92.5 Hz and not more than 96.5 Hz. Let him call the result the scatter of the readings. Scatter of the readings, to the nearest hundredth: 0.02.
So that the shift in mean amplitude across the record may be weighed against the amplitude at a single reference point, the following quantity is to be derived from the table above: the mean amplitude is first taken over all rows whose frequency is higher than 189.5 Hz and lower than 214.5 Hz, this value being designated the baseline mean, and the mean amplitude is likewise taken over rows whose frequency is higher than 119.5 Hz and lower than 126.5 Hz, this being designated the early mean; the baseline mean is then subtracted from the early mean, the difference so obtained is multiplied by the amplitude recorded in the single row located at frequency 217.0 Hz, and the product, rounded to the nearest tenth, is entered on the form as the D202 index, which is 0.5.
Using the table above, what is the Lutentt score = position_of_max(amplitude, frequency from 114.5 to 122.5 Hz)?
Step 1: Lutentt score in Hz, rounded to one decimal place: 119.0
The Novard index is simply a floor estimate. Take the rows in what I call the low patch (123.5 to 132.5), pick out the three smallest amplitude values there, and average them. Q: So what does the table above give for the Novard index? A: 1.83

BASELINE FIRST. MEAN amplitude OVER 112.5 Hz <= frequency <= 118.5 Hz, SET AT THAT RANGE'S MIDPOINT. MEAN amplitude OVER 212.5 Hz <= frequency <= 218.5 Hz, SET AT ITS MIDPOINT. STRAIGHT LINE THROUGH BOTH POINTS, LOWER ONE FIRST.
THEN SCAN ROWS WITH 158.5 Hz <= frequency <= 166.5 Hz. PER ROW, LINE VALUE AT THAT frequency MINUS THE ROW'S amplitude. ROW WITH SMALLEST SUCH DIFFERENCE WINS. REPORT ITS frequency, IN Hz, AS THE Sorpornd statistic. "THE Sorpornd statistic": 162.0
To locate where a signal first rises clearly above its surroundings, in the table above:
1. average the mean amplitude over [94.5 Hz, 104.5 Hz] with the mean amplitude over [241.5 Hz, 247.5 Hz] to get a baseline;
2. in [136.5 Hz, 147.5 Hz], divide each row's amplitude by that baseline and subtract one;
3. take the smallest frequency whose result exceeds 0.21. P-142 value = 137.0 Hz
